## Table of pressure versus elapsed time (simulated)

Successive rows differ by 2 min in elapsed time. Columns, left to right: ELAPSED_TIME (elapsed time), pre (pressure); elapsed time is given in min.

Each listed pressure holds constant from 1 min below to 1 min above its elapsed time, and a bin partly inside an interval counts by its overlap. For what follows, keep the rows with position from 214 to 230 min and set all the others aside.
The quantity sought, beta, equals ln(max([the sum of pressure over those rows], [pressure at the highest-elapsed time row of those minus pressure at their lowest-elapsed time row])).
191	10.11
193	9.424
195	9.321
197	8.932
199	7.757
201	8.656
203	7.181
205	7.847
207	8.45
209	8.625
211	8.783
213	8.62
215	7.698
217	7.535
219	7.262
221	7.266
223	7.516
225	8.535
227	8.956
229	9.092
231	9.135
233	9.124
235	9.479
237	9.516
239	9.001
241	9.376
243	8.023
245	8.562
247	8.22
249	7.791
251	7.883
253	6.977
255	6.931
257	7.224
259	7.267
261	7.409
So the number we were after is 4.16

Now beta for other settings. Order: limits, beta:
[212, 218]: 3.17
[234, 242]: 3.62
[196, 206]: 3.70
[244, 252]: 3.48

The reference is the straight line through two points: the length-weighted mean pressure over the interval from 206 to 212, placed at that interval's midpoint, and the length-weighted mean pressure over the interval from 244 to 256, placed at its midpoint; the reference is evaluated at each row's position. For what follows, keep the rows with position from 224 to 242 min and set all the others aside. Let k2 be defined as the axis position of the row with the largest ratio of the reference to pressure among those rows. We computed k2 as 225 min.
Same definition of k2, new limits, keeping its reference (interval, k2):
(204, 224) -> 219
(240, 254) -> 253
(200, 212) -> 203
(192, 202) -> 199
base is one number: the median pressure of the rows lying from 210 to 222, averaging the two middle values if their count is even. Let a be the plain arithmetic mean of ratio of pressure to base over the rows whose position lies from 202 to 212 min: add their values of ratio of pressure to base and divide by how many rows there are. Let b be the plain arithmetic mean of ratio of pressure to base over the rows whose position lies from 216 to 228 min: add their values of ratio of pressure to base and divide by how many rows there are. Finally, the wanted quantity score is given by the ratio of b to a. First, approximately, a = 1.07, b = 1.03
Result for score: 0.96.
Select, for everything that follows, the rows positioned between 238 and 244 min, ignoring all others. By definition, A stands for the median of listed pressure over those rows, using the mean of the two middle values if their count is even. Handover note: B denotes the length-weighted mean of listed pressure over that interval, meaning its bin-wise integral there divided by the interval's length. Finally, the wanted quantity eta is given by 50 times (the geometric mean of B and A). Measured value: 445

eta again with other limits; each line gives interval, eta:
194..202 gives 437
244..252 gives 404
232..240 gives 465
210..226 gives 388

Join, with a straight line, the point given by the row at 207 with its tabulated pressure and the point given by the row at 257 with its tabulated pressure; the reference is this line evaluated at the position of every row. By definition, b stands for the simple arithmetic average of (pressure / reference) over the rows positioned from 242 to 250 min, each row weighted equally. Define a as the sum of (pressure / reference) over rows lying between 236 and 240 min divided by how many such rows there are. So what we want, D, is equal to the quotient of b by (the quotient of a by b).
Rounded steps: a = 1.20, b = 1.09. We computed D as 1.0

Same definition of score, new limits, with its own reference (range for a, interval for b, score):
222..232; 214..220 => 0.87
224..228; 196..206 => 0.92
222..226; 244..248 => 1.05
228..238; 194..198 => 0.98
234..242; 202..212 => 0.88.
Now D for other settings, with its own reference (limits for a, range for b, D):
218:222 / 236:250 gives 1.5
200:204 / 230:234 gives 1.5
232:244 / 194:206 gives 0.8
